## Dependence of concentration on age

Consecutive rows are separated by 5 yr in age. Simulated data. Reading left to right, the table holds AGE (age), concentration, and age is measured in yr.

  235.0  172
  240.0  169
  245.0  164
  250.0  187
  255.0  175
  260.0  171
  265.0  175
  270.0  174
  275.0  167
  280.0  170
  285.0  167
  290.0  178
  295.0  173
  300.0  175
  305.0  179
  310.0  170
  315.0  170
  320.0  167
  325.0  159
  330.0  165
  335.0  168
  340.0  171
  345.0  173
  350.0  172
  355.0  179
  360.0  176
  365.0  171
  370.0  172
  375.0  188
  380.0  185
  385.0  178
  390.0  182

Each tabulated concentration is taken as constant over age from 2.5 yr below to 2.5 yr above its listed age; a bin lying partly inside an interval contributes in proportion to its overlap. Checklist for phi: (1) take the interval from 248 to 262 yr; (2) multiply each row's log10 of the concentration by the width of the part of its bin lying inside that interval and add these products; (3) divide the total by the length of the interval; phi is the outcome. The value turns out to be 2.25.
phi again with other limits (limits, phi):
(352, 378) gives 2.25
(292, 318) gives 2.24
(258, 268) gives 2.24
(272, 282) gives 2.23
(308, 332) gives 2.22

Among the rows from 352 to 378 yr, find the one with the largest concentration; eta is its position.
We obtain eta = 375.0 yr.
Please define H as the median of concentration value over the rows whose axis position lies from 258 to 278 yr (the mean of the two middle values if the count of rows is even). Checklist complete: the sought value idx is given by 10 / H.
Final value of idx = 0.0580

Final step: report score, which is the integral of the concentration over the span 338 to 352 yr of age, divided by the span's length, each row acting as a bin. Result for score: 172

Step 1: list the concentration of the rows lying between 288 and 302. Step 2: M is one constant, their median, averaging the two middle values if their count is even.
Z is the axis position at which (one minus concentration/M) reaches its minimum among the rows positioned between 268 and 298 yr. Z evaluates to 290.0 yr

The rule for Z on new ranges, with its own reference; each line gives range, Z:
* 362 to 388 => 375.0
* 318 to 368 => 355.0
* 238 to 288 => 250.0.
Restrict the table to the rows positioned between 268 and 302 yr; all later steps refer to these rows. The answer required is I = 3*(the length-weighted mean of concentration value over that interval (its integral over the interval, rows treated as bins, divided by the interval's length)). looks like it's 516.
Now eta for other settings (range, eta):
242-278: 250.0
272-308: 305.0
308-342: 340.0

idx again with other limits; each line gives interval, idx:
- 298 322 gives 0.0588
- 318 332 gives 0.0606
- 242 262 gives 0.0578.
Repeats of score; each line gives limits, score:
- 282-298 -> 173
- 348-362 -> 176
